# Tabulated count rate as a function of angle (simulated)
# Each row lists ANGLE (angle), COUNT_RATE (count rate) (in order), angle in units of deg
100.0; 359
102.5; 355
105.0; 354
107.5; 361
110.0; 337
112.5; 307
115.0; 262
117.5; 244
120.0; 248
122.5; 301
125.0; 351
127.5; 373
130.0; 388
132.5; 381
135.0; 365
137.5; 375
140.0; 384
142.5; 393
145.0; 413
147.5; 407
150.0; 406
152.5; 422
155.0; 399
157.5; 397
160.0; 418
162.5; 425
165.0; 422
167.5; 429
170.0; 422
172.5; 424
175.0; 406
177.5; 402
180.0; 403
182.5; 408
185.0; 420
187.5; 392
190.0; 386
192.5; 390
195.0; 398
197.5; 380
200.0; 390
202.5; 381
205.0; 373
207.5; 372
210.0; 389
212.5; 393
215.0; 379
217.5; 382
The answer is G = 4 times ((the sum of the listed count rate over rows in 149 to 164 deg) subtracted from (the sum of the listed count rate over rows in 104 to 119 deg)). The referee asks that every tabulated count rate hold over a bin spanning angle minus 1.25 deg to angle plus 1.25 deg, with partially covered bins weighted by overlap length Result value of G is -2408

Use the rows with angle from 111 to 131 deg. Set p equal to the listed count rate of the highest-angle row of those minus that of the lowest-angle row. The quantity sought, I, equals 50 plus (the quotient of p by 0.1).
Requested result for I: 860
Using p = 81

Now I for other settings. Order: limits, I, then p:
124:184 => 620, 57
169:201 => -270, -32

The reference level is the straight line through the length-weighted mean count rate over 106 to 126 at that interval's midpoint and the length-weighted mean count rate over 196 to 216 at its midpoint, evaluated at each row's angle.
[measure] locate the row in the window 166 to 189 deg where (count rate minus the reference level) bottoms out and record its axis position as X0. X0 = 187.5 deg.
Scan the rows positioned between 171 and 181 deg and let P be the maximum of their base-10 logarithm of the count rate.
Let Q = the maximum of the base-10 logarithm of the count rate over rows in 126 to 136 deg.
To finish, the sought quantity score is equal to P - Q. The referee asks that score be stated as 0.04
